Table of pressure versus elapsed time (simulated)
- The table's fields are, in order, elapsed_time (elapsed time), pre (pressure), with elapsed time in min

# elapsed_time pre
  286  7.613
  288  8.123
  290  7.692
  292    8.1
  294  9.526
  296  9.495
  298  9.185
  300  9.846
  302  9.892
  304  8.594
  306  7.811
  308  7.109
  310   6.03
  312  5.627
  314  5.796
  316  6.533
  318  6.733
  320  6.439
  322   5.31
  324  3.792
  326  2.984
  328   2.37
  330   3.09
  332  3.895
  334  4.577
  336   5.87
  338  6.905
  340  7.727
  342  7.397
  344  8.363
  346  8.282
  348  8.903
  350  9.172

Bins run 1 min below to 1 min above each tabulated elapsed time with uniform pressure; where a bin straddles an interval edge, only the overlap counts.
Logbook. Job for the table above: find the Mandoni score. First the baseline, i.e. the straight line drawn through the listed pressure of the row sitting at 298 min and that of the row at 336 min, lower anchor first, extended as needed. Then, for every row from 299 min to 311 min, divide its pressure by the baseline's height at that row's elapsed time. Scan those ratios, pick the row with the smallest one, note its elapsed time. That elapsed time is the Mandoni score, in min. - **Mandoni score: 310 min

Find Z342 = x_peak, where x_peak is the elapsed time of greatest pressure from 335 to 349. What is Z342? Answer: 348 min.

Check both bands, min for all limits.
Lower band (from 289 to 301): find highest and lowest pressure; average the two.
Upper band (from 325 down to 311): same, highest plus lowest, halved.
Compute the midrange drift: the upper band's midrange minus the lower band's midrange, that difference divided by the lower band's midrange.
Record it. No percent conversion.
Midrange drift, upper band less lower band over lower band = -0.4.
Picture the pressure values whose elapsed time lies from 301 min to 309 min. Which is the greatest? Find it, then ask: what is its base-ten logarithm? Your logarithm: 1.00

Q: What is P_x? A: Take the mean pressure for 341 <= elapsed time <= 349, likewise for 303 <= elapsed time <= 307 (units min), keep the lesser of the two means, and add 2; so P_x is 10.2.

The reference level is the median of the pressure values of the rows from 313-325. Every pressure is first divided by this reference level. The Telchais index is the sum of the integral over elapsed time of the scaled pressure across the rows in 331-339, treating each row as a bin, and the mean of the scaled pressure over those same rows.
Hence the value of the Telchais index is 7.8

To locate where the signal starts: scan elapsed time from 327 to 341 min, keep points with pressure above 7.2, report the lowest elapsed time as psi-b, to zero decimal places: 340 min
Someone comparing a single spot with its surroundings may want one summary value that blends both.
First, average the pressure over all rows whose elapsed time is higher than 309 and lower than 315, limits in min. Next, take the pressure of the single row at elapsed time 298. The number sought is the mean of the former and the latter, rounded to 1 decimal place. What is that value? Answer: 7.5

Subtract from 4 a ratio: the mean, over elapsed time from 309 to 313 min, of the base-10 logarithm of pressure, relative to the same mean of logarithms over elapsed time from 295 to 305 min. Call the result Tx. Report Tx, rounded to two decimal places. 3.21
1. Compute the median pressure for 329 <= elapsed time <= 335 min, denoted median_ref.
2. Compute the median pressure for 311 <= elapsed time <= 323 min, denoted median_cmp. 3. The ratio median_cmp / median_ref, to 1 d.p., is 1.6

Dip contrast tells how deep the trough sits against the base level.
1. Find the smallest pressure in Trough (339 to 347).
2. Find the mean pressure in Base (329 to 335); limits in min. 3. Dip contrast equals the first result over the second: 1.9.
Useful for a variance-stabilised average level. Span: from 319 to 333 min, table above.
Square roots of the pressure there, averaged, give 1.97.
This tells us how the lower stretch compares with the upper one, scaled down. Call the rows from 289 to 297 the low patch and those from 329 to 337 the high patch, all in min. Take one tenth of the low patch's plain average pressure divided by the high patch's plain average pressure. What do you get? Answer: 0.200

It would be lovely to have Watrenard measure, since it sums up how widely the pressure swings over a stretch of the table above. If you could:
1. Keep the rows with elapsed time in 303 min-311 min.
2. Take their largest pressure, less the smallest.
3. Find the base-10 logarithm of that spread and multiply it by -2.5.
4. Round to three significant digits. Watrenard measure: -1.02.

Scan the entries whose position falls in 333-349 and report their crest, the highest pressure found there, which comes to 8.903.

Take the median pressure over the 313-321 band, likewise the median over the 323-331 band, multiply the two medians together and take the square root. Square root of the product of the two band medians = 4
